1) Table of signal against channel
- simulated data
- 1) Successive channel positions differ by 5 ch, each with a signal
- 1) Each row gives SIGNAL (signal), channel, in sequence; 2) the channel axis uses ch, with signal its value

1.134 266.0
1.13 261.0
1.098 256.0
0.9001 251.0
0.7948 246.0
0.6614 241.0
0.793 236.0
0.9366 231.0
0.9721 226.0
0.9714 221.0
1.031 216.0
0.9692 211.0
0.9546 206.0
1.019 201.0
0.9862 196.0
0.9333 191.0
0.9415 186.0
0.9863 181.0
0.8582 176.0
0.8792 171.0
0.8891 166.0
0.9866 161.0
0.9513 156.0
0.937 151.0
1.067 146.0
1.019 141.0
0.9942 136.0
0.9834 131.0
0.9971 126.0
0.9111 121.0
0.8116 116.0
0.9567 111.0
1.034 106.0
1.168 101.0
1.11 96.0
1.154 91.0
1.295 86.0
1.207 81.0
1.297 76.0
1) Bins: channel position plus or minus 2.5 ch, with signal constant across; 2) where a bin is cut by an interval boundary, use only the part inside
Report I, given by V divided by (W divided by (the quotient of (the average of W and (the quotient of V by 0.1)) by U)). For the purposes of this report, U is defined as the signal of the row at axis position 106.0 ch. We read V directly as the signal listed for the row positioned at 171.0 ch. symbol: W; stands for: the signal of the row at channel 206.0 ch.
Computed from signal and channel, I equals 4.3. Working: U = 1.034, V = 0.8792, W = 0.9546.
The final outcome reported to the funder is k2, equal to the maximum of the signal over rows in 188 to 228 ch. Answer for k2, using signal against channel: 1.031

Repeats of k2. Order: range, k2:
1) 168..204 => 1.019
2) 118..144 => 1.019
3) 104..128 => 1.034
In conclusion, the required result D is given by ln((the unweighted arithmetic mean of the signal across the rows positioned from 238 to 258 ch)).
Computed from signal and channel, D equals -0.147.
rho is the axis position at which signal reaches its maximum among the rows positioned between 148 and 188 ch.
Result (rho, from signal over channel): 161.0 ch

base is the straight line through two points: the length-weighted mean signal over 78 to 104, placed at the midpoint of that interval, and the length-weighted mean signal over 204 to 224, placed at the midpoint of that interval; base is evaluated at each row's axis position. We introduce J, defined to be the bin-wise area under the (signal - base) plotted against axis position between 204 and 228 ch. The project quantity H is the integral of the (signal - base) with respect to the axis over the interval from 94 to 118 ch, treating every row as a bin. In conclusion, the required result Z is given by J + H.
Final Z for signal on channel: -3.4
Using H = -3.4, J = 0.0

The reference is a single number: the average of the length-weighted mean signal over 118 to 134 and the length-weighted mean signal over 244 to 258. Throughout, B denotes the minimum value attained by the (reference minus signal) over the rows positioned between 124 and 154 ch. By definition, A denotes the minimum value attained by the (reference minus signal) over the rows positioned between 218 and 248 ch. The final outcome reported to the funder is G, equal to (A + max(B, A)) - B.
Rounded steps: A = -0.03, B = -0.122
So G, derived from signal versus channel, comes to 0.07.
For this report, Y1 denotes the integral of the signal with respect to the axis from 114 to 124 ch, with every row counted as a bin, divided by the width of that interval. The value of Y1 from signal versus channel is 0.87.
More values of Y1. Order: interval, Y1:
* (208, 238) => 0.95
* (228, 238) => 0.87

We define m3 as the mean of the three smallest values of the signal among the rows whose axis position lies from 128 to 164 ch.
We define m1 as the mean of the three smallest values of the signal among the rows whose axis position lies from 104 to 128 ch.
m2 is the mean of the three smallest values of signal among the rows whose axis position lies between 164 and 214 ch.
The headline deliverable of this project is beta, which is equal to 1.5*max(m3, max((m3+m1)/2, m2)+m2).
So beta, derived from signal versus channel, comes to 2.70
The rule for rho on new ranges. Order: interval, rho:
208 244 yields 216.0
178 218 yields 216.0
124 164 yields 146.0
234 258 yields 256.0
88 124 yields 101.0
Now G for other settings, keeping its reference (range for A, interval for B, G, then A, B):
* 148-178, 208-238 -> 0.00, -0.04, -0.086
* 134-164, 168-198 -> -0.12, -0.12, -0.041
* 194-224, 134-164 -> -0.05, -0.09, -0.122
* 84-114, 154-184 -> -0.35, -0.35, -0.042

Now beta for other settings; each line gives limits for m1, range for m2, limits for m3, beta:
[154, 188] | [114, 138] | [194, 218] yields 2.74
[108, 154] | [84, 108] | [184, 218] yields 3.30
